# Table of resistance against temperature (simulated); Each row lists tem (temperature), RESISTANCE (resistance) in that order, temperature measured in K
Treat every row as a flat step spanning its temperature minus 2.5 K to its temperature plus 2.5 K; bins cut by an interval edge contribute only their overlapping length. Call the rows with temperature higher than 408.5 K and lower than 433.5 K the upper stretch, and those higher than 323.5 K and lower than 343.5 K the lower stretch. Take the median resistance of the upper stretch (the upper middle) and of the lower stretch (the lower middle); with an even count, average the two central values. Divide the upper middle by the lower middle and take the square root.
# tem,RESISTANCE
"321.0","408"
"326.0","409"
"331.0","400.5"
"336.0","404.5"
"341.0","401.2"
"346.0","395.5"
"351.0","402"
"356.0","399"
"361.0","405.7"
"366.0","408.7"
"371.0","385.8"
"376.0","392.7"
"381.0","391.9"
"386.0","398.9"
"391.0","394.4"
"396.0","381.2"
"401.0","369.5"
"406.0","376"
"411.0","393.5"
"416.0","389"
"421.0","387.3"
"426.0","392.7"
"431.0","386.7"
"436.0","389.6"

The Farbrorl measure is 0.983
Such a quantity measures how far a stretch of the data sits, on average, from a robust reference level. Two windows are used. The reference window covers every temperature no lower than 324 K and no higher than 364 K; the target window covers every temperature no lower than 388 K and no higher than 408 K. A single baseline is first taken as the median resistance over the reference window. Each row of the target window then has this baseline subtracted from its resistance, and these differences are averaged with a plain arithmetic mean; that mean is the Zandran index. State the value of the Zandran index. -21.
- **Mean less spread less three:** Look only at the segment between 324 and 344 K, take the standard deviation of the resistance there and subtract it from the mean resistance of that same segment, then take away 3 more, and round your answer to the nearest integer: 397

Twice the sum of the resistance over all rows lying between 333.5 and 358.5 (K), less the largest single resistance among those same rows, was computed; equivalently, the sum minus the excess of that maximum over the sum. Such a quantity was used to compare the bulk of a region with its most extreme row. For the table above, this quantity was 3600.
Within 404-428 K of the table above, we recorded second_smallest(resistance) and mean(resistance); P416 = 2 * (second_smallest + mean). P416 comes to 1550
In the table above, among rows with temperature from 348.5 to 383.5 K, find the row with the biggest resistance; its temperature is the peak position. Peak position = 366.0 K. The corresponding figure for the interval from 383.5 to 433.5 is 386.0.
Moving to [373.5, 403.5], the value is 386.0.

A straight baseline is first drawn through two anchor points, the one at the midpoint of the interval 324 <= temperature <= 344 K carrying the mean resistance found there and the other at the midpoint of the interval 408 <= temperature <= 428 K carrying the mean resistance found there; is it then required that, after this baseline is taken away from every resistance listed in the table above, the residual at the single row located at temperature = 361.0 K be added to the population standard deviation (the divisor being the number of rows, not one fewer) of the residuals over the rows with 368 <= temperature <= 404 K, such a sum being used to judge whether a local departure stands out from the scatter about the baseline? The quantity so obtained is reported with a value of 15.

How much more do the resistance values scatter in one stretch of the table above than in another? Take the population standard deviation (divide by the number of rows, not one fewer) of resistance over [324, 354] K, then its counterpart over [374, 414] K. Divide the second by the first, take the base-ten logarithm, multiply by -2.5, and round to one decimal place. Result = -0.9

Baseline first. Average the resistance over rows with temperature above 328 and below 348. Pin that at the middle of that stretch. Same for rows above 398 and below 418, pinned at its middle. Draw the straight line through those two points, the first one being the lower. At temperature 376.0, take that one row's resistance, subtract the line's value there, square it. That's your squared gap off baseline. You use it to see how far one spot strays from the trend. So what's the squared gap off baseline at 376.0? 5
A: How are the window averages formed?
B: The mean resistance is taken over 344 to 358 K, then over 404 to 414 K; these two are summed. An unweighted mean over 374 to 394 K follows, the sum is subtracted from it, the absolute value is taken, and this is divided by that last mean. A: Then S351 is 0.99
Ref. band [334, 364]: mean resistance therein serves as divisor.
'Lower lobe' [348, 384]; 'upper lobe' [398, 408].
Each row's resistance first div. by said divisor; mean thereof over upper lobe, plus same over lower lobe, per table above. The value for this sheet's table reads 1.92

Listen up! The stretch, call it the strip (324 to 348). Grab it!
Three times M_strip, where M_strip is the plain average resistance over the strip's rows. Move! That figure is 1206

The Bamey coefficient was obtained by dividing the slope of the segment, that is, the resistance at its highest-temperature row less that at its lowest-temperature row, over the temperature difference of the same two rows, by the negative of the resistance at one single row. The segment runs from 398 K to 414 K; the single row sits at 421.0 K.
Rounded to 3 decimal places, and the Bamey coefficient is -0.006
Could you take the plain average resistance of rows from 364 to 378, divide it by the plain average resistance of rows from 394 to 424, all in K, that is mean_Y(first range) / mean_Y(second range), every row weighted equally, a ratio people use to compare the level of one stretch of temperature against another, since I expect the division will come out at 1.03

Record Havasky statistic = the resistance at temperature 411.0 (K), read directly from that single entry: 393.5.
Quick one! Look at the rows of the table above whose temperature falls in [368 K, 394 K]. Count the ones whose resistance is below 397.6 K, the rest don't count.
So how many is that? 4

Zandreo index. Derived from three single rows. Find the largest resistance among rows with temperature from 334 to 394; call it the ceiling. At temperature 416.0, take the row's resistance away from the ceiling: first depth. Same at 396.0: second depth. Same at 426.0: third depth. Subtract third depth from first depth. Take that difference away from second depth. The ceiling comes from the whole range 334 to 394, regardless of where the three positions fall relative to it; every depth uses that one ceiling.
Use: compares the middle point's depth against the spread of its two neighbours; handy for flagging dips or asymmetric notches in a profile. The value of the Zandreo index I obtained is 24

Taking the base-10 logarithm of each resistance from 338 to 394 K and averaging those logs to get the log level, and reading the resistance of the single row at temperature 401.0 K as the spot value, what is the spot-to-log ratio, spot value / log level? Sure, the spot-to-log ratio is 142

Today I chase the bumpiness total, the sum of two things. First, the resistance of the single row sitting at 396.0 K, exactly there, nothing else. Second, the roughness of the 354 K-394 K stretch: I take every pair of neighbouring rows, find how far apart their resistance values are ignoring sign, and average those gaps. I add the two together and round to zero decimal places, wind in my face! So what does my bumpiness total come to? 389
